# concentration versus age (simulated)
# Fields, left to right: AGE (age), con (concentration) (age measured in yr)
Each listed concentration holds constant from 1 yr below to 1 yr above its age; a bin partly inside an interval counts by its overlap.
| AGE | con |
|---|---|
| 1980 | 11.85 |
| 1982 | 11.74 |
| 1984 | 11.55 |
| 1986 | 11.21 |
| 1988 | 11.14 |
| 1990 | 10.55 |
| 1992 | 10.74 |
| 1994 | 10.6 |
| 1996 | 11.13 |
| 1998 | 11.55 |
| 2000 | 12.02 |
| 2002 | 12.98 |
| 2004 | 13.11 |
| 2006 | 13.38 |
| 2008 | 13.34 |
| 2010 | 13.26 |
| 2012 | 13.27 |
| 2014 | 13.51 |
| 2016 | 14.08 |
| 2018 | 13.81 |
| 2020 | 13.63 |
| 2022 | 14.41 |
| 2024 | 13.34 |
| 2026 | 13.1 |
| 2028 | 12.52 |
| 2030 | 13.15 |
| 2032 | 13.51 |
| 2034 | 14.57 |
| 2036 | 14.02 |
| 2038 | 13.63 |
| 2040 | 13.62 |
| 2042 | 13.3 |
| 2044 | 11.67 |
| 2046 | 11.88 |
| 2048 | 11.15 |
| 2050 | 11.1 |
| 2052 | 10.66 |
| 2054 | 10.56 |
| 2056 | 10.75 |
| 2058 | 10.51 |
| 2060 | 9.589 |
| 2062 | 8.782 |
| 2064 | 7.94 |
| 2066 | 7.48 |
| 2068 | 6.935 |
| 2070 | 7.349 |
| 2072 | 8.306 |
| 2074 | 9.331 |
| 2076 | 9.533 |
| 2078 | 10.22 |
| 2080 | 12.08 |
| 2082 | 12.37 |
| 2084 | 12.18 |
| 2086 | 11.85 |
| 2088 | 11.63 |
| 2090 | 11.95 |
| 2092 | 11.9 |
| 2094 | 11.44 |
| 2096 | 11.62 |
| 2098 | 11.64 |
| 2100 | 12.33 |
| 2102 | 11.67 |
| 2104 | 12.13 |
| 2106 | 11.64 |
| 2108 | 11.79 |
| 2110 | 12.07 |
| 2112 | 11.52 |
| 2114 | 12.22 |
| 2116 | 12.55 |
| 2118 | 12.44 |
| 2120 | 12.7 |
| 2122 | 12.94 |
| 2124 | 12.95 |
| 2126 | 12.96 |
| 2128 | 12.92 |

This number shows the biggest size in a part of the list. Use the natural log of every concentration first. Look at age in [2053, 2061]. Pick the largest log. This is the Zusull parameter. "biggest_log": 2.37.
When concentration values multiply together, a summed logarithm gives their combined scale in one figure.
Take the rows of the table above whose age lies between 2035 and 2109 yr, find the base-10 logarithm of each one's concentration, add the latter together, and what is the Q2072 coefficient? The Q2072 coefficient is 38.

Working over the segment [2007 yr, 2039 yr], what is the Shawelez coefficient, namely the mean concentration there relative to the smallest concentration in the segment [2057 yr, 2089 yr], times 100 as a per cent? 196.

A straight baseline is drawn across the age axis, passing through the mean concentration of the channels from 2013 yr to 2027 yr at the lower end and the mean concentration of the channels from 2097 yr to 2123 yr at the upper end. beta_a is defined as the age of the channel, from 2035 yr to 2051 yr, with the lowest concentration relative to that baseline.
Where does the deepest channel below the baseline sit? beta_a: 2050 yr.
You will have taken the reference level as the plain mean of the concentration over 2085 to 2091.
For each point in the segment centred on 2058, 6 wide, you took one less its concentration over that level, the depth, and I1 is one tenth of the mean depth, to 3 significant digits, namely 0.0129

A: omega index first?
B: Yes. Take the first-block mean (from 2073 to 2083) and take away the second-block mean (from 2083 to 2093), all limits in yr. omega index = -1.2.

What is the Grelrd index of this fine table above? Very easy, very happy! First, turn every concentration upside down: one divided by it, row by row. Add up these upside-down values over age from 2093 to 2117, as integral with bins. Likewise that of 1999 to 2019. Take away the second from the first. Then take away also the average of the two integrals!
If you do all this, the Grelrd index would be -1.3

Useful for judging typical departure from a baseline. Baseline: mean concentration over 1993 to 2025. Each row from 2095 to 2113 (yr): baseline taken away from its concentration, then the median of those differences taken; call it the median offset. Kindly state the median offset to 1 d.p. -1.3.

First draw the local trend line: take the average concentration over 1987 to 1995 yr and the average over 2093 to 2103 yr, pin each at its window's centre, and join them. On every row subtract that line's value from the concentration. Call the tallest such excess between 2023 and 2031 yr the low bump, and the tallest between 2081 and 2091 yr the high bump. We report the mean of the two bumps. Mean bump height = 1.5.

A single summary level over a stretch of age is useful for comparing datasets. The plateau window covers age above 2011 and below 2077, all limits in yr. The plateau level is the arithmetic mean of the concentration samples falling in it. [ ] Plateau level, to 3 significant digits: 11.5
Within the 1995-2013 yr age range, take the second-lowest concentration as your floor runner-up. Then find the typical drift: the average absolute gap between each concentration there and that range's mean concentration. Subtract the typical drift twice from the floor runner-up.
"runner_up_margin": 10.1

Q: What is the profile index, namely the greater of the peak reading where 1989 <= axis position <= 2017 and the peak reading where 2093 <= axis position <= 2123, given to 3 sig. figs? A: 14.1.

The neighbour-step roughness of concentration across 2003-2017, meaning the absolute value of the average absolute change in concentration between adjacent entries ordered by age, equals 0.20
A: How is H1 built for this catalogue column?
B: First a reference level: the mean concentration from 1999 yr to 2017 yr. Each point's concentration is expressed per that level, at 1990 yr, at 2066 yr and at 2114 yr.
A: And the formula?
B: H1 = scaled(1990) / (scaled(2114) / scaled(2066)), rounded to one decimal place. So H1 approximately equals 0.5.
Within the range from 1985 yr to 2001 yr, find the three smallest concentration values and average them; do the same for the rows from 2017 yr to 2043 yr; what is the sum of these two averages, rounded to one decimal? 23.6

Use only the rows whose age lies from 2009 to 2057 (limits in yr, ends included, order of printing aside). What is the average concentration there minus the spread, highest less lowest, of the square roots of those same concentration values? 12.3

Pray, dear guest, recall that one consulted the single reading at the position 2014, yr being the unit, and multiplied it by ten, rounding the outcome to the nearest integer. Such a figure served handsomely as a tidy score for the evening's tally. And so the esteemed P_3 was 135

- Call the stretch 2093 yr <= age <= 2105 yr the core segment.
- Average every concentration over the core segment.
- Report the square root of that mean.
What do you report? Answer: 3.44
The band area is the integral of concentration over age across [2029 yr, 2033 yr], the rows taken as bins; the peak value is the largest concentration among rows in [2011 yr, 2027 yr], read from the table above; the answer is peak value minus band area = -39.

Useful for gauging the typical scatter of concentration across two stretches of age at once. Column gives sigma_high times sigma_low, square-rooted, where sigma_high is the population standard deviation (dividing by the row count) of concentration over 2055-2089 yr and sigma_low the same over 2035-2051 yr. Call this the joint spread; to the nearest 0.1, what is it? 1.4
